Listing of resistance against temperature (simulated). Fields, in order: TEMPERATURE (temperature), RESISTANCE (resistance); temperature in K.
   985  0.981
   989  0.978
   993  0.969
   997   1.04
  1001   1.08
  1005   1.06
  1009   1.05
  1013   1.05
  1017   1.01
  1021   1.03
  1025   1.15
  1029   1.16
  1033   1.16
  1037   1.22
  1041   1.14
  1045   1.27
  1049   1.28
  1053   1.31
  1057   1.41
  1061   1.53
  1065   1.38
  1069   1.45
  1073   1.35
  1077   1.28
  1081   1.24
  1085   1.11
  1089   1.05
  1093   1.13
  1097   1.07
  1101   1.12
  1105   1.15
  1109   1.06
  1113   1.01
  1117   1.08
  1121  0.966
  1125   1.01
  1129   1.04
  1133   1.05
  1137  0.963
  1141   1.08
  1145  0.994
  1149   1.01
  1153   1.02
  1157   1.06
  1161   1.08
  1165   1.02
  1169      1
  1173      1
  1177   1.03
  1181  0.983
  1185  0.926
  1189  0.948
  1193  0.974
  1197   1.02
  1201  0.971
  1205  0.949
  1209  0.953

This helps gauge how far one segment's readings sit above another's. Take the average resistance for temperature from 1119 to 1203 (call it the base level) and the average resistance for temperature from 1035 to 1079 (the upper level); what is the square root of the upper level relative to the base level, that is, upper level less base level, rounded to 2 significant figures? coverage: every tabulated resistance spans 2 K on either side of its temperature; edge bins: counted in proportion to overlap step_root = 0.57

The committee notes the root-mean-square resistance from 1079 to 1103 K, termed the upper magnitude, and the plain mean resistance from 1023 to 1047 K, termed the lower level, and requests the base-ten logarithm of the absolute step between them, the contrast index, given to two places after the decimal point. -1.21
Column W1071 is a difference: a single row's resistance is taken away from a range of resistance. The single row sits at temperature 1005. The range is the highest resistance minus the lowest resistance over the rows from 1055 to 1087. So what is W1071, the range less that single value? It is -0.64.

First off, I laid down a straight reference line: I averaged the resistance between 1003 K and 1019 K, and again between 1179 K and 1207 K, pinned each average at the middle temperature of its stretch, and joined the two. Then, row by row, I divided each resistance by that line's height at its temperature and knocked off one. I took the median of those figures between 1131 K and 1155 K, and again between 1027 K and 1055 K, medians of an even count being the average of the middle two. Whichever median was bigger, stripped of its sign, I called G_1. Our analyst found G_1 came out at 0.18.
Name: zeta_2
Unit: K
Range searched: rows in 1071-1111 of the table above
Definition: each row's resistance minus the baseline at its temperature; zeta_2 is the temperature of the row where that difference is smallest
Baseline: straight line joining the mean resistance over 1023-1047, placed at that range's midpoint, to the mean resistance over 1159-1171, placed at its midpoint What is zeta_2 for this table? 1089 K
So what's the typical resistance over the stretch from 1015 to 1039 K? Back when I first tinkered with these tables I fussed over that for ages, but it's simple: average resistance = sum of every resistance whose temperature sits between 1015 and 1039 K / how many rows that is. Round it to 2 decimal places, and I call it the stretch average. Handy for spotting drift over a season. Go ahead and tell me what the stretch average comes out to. 1.12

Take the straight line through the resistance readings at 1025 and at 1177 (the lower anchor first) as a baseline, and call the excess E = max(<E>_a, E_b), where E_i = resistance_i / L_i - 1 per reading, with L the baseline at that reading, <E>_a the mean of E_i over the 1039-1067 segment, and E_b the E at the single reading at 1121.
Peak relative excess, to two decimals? 0.18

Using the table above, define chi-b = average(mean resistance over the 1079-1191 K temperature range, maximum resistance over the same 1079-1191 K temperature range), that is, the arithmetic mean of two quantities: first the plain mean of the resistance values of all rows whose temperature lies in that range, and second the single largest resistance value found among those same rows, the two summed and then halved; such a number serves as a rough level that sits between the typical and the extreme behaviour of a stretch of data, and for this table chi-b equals 1.14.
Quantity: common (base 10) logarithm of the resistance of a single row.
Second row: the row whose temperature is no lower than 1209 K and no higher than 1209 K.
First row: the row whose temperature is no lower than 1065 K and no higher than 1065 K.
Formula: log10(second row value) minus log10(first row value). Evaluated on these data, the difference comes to -0.16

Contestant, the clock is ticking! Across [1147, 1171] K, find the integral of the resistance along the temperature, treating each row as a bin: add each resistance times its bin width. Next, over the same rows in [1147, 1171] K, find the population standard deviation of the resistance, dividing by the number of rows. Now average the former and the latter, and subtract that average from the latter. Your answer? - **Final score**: -12.4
